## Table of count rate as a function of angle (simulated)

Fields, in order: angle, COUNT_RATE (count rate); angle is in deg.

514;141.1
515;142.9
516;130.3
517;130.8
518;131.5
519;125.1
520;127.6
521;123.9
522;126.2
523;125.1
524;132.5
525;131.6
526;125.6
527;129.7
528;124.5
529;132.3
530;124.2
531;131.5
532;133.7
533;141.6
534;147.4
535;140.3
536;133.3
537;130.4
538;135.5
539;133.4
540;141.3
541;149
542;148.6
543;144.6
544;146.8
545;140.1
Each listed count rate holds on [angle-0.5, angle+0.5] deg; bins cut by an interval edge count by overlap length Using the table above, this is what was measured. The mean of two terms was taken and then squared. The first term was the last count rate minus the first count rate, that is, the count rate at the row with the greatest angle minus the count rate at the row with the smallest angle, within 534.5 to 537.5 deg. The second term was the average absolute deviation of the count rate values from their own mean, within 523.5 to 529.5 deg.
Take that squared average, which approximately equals 12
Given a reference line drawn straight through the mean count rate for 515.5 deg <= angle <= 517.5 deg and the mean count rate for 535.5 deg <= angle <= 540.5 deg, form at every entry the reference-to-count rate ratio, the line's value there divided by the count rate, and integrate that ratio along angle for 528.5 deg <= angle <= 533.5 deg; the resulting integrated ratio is 5.04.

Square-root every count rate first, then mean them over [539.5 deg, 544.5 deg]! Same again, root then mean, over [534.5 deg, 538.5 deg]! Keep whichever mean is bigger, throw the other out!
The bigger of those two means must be 12.1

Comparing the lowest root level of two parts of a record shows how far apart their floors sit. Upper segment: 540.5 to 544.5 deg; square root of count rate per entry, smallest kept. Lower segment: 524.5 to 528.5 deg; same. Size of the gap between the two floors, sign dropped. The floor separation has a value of 0.87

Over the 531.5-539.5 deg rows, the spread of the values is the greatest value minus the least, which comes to 17.0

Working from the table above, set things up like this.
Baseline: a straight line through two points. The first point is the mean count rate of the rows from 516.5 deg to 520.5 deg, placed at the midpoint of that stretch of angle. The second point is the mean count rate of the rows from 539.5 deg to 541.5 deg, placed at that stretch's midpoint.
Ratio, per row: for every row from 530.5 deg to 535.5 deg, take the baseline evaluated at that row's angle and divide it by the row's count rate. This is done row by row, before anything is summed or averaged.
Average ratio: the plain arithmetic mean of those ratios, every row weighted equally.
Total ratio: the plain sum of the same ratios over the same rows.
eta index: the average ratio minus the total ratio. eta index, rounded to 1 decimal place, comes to -4.0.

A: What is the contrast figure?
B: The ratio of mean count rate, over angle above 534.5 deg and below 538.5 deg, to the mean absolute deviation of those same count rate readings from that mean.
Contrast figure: 45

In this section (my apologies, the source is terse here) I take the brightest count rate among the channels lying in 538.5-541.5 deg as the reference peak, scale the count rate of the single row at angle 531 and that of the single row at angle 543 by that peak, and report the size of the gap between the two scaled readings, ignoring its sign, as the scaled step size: 0.088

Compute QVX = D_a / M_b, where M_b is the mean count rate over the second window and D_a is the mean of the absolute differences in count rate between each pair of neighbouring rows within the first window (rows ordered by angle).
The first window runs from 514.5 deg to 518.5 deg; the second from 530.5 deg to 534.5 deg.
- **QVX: 0.0332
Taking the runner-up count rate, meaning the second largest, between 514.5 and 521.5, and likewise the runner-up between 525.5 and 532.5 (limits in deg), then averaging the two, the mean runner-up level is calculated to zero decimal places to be 132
